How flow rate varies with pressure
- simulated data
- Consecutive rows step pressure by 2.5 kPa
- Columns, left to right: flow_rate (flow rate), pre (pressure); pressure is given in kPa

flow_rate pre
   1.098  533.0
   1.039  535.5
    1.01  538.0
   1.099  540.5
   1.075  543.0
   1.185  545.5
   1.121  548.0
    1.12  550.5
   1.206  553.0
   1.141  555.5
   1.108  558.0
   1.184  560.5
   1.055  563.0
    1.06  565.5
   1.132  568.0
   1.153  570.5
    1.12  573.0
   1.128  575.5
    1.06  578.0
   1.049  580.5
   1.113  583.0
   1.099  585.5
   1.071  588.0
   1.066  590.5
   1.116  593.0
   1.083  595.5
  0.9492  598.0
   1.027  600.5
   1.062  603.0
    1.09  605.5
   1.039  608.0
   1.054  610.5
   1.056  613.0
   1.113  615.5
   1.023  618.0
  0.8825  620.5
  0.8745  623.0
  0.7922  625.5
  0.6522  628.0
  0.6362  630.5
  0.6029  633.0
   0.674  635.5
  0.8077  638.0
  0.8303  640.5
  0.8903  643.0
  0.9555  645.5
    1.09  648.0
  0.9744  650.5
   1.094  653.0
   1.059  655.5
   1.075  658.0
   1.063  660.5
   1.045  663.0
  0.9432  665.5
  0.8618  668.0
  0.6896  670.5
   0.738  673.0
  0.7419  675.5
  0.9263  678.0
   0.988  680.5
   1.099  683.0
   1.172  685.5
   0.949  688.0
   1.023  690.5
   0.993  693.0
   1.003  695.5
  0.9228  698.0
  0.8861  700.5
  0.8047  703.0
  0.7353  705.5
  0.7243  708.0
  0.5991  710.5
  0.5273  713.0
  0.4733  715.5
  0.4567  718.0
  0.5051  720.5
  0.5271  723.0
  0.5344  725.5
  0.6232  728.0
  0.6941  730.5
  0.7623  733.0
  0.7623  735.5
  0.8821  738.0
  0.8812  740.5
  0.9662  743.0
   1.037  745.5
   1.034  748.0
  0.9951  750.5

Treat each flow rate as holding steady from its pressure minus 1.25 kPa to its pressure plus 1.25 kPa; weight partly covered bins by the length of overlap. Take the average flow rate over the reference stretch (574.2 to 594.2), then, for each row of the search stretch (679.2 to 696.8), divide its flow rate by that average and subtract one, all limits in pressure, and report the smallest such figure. -0.13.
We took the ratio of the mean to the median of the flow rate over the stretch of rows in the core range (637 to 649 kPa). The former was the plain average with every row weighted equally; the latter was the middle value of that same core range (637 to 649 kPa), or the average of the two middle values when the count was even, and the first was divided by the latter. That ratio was 1.03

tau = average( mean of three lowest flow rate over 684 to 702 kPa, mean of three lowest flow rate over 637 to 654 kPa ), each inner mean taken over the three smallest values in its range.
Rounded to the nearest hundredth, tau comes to 0.88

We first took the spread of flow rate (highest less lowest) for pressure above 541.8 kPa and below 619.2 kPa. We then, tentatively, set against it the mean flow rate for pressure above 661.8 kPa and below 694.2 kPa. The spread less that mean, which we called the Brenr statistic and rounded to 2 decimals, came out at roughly -0.68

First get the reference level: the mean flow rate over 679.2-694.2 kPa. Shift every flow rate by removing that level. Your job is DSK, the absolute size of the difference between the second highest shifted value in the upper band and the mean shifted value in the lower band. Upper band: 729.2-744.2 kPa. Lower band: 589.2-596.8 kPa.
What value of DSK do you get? 0.21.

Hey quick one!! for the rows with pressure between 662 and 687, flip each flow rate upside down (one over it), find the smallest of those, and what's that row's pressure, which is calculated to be 685.5 kPa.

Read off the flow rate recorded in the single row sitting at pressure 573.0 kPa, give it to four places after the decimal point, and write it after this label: 1.1200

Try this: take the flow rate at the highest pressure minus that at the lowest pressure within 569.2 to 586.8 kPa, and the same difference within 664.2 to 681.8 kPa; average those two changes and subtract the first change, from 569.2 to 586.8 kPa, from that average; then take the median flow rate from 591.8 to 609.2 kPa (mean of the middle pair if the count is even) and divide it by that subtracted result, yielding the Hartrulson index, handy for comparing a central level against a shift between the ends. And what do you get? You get 21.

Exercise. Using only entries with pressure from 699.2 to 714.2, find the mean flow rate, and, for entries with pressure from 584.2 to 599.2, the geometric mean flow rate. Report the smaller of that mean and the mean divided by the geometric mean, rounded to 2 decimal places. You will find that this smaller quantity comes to 0.67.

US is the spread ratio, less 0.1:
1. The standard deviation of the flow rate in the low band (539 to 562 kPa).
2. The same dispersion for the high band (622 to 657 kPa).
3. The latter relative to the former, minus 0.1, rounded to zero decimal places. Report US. 4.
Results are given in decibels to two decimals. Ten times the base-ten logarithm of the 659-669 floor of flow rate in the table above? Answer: -0.65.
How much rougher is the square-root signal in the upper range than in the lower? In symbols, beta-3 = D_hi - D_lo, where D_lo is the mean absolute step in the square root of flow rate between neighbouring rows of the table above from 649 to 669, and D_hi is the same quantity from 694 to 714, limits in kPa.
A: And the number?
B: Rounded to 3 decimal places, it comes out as 0.012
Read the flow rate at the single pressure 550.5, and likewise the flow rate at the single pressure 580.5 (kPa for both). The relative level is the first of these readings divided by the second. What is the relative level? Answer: 1.07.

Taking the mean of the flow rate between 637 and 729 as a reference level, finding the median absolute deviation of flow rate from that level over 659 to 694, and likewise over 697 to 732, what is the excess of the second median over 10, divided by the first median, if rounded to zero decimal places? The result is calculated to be -68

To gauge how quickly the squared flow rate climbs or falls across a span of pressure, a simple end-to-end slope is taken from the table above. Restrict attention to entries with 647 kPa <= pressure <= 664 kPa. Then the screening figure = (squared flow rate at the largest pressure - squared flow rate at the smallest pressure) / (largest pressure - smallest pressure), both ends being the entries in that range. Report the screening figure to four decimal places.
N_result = -0.0064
